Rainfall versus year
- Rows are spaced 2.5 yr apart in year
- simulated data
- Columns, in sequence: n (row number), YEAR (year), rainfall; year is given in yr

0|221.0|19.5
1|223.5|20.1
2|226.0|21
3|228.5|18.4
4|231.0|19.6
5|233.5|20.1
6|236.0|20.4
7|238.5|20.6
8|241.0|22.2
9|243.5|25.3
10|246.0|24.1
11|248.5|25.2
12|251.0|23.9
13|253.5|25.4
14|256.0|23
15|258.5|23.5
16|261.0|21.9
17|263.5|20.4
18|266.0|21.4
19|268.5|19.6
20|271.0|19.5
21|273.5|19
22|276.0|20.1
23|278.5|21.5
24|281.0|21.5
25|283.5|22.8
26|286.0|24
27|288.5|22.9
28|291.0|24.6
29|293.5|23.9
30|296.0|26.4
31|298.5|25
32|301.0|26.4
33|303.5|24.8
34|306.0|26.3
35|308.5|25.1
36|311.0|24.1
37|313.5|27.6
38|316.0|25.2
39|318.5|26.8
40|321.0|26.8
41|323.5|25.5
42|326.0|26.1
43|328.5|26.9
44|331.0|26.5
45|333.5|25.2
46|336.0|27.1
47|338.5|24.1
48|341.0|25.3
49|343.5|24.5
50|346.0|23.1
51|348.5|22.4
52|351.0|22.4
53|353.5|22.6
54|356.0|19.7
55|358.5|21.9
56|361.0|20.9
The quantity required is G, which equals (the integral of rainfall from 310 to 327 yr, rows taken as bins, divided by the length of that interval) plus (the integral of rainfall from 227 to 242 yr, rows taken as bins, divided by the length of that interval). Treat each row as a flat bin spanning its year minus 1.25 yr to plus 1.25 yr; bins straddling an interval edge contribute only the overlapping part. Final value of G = 46.2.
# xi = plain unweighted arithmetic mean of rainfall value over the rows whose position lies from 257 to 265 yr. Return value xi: 21.9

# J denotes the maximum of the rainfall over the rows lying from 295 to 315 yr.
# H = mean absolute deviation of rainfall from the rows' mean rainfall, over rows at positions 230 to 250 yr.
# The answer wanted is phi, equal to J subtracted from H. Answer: -25.6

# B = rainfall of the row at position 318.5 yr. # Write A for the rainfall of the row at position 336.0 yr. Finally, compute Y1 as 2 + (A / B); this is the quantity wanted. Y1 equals 3.0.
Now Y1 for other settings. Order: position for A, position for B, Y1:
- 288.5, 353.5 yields 3.0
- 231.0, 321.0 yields 2.7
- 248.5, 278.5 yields 3.2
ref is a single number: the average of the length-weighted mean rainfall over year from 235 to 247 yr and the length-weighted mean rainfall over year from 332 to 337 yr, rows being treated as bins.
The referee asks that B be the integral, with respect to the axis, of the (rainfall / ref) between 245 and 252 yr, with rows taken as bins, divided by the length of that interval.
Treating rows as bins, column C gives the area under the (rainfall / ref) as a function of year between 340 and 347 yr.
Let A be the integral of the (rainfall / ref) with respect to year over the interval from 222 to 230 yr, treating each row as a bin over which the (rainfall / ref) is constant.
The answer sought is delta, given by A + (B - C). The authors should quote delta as 0.5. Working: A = 6.5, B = 1.00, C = 7.0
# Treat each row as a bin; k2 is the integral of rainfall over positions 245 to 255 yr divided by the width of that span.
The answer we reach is 24.6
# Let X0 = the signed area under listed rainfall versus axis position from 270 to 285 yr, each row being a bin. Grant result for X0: 312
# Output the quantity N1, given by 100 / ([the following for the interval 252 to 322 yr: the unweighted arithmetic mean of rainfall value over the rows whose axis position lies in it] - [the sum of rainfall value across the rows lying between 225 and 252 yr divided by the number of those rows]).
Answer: 60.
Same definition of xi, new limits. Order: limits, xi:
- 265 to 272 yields 20.2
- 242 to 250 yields 24.9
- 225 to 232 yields 19.7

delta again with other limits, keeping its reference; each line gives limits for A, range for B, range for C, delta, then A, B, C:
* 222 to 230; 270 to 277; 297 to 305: -1.1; 6.5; 0.80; 8.4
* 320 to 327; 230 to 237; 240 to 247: 1.5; 7.5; 0.82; 6.9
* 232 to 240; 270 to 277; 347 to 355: 0.1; 6.7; 0.80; 7.4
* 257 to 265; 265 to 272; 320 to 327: 0.5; 7.2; 0.83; 7.5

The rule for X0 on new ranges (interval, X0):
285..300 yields 368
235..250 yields 345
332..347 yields 374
